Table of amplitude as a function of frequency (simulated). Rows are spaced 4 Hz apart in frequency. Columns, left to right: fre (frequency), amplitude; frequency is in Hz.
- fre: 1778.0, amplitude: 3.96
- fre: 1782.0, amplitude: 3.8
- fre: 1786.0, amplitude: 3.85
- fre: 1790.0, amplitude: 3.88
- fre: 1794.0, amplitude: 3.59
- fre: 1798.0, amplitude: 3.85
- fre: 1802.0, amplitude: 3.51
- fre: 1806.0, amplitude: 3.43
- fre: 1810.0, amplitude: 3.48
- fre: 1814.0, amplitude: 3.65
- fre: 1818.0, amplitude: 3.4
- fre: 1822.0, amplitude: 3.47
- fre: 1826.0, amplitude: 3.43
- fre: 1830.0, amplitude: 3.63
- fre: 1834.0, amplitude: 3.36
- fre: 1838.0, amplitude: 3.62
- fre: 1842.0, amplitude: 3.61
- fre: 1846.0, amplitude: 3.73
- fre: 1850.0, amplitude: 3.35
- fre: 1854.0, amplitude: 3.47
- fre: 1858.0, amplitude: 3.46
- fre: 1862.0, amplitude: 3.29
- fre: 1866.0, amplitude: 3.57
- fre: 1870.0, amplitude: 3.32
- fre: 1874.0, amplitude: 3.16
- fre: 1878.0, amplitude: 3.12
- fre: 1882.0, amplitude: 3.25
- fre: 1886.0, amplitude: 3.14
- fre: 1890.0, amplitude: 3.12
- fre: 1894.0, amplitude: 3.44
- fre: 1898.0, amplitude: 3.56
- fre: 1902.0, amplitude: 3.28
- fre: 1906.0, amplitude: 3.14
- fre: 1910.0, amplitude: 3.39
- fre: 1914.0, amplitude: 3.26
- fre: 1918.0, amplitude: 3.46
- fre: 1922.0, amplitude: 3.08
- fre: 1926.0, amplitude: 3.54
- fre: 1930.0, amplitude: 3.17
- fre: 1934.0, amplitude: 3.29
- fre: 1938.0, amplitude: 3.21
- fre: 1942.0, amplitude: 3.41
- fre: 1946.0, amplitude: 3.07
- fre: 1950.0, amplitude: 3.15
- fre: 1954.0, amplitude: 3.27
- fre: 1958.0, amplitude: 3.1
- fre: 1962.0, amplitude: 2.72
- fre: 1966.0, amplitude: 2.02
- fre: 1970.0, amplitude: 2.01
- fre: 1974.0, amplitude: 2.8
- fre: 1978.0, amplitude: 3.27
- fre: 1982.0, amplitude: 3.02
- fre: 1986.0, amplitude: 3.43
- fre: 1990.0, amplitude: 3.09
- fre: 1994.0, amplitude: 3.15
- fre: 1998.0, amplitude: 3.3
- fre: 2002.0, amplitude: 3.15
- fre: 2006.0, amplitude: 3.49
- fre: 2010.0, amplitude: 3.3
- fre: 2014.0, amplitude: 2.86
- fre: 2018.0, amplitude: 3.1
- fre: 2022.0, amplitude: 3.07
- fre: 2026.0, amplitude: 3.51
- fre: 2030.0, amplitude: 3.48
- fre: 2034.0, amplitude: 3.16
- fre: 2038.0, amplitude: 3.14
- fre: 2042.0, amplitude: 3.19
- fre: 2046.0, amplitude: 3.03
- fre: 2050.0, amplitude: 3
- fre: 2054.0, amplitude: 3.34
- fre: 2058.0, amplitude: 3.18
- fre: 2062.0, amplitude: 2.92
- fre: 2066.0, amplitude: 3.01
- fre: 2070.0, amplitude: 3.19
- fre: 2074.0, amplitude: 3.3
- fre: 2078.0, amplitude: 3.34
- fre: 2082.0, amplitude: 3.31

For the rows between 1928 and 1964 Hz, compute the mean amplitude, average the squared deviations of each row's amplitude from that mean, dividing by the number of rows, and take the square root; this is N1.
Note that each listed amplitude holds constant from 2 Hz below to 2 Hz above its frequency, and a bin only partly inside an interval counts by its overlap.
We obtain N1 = 0.18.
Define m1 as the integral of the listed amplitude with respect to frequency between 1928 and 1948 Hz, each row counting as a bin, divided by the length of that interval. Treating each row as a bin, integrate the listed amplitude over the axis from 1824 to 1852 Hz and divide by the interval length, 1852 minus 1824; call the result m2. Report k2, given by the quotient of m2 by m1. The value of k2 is 1.09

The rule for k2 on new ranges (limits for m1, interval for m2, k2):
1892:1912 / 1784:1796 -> 1.12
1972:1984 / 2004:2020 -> 1.05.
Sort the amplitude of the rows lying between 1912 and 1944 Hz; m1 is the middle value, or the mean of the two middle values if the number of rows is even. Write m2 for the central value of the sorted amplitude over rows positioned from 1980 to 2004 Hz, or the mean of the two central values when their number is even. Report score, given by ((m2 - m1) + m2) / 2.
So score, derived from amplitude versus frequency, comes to 1.51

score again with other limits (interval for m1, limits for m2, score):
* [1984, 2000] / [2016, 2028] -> 1.49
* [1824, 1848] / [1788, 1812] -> 1.74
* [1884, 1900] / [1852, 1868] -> 1.82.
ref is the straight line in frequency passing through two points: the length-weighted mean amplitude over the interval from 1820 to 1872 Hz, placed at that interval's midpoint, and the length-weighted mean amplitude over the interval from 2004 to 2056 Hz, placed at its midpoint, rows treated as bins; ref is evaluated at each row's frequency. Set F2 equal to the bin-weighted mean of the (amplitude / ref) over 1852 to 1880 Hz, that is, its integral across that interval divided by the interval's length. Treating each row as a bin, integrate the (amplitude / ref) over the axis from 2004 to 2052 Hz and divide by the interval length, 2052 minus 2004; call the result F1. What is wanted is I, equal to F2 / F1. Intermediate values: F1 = 0.995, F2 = 0.97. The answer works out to 0.97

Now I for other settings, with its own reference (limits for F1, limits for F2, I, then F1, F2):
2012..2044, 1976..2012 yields 1.00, 0.994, 1.00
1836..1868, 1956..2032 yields 0.93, 1.010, 0.94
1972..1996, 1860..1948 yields 1.01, 0.955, 0.97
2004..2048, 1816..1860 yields 1.00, 1.000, 1.00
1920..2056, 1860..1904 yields 1.01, 0.953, 0.96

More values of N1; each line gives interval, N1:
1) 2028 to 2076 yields 0.15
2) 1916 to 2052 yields 0.34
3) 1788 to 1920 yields 0.20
